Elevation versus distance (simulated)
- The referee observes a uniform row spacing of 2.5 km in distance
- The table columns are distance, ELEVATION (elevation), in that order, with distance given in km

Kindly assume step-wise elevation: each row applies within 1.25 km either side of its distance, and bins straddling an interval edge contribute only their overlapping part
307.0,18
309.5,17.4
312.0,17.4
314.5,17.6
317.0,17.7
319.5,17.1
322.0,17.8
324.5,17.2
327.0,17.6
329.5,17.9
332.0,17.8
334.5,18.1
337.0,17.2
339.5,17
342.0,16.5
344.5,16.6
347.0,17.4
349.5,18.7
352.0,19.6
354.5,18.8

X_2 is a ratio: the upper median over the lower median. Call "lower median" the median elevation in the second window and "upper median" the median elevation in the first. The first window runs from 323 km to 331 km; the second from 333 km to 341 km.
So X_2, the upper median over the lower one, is 1.02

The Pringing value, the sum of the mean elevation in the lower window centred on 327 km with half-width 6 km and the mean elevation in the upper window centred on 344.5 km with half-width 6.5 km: 34.9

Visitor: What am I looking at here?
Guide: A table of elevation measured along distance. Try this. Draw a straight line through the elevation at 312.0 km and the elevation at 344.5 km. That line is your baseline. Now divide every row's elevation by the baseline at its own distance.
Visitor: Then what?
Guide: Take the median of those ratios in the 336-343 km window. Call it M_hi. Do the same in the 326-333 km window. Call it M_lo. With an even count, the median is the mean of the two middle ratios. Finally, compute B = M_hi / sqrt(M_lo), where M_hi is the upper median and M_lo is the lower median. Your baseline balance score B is 0.99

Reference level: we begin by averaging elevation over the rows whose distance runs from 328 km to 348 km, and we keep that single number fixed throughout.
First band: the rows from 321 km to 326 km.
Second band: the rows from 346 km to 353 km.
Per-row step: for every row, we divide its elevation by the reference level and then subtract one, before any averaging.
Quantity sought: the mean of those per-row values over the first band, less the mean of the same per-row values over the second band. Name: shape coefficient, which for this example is -0.062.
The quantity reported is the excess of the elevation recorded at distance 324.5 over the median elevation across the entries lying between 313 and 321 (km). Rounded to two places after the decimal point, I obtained -0.40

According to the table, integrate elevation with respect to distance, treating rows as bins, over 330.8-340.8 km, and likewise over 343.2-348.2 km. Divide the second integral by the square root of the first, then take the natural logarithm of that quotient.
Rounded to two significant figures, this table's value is 1.9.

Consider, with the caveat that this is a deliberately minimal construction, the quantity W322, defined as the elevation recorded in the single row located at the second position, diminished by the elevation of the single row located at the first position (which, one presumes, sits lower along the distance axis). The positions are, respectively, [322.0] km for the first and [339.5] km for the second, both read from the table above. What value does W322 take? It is -0.8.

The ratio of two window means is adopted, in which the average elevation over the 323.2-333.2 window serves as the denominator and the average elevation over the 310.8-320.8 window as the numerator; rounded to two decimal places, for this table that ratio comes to 0.99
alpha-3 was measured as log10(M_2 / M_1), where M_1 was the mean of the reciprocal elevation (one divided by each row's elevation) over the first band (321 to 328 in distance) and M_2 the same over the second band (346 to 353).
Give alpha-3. -0.024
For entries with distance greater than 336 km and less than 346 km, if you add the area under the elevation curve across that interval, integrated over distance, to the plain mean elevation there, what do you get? 185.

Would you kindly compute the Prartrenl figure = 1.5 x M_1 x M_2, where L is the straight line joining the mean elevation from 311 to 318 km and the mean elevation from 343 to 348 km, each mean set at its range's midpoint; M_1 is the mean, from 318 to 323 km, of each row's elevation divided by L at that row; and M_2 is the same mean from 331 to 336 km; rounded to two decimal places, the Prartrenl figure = 1.56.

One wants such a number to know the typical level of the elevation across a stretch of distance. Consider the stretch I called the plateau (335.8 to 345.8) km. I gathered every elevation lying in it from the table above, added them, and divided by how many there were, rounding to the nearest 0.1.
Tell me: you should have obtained 16.8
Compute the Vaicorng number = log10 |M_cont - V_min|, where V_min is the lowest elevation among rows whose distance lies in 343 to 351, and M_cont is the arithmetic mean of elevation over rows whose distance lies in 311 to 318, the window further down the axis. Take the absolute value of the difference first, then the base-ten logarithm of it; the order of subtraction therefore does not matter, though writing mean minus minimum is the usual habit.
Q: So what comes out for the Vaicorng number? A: -0.01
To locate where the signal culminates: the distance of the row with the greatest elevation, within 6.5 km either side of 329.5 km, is 334.5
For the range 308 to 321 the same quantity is 317.0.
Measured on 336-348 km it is 347.0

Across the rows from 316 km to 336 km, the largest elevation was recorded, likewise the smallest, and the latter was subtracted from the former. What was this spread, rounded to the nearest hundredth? 1.00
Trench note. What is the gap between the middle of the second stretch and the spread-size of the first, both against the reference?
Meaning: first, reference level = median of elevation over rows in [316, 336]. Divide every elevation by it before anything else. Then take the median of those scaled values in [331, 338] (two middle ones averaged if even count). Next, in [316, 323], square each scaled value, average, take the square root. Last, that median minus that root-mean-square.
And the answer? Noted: 0.01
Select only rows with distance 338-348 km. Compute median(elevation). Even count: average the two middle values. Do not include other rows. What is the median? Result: 16.8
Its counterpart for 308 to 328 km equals 17.5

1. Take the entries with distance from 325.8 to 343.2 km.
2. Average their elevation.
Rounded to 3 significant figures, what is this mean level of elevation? 17.4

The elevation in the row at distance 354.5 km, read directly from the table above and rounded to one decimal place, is 18.8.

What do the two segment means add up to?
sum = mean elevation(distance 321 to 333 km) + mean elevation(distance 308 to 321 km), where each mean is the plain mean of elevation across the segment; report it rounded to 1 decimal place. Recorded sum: 35.1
